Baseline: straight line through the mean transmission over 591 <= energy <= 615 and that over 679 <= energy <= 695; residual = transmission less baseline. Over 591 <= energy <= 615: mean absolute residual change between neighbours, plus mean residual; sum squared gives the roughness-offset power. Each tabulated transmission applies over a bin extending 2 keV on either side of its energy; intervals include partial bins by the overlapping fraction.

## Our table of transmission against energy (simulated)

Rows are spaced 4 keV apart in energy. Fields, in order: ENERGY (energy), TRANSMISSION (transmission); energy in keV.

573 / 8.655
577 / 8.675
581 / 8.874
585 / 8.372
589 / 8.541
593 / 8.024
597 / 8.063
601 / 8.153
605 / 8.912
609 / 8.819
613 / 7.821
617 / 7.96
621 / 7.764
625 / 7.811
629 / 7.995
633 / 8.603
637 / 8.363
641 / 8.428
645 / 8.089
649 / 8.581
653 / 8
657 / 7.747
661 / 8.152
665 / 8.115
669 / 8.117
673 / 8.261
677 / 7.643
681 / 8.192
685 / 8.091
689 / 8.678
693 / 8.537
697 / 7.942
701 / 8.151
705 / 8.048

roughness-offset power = 0.16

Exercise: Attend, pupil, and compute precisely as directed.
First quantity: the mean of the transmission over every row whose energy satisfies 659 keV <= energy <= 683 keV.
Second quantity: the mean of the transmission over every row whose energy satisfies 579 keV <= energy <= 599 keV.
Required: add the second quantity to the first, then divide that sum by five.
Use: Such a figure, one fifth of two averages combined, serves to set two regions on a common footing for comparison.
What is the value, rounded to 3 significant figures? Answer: 3.29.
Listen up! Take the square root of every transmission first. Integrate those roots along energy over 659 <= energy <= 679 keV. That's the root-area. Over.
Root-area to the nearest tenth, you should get 56.8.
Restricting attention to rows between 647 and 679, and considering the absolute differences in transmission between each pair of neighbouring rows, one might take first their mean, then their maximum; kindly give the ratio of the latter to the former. 2.1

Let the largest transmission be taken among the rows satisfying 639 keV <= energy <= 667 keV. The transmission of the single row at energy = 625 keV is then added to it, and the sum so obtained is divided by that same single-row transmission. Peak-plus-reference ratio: 2.10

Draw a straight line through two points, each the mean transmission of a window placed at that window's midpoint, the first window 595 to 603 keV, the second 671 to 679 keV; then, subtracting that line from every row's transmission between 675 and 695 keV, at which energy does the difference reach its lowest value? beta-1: 677 keV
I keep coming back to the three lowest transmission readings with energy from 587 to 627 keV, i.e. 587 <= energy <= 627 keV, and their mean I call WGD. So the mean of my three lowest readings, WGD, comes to 7.80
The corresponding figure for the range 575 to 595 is 8.31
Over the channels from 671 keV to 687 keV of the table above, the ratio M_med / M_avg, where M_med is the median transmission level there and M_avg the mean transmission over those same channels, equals 1.01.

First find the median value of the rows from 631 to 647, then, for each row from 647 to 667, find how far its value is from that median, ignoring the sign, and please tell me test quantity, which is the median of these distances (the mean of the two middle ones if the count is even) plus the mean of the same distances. 0.63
